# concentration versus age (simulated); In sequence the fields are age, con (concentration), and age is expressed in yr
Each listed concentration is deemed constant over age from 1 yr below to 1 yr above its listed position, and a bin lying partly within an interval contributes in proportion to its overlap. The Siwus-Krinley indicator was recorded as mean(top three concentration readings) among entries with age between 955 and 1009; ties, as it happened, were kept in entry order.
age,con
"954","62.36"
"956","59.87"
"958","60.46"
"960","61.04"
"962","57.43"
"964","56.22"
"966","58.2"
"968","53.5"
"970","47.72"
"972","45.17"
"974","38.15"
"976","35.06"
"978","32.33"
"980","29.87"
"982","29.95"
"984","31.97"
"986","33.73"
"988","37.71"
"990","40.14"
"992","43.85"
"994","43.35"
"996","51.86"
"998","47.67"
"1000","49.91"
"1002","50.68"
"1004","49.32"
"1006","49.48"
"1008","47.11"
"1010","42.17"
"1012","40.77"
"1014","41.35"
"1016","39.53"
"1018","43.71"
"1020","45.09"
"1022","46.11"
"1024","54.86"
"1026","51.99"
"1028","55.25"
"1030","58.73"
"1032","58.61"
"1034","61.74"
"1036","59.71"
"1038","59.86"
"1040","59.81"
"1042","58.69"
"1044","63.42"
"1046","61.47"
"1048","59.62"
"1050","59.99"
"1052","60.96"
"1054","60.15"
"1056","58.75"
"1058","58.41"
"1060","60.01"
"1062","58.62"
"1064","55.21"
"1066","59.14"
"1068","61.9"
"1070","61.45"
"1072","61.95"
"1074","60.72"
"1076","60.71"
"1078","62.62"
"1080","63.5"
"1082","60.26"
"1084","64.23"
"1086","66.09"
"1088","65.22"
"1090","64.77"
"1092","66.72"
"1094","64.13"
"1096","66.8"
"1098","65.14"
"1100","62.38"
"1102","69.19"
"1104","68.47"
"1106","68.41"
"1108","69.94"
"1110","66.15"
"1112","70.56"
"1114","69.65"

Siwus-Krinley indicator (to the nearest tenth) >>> 60.5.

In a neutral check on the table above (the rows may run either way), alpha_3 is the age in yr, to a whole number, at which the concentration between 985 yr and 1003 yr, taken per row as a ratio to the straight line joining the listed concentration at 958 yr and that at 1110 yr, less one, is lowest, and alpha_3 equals 986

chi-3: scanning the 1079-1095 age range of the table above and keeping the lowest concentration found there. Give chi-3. 60.26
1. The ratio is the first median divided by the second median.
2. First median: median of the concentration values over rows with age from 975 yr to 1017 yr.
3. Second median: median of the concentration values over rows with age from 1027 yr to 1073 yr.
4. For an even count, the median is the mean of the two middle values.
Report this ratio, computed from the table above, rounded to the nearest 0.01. 0.69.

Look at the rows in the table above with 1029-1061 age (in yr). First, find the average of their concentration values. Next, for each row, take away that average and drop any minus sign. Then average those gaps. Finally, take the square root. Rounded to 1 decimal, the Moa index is 1.0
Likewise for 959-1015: 2.7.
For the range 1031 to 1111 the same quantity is 1.7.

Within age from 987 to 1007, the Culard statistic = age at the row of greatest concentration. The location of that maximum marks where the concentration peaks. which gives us 996 yr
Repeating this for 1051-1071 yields 1068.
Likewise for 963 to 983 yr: 966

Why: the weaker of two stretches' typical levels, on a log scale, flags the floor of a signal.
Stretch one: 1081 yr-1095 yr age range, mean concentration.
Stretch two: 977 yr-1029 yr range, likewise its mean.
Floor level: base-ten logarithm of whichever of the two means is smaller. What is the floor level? 1.64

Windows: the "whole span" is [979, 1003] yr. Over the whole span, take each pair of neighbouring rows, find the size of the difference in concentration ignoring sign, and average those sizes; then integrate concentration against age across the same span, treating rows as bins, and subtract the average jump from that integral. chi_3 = 979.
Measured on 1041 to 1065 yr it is 1429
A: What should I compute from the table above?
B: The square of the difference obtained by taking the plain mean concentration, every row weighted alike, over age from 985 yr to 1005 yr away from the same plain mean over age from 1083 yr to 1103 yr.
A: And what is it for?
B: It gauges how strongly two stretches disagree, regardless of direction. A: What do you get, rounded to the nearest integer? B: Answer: 426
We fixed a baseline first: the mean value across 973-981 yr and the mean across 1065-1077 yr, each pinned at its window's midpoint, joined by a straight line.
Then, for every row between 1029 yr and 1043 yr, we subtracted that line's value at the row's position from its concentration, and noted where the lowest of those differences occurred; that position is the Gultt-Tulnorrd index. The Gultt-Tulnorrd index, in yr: 1042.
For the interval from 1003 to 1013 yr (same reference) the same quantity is 1012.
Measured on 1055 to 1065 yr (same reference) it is 1064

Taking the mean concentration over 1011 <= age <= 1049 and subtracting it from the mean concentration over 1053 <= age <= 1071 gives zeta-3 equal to 6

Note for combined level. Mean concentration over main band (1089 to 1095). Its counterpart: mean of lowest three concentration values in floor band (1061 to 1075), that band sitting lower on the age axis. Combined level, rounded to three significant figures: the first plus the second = 123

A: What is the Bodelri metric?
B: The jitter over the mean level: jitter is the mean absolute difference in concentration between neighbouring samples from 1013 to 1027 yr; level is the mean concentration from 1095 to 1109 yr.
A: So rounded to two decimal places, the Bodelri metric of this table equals 0.05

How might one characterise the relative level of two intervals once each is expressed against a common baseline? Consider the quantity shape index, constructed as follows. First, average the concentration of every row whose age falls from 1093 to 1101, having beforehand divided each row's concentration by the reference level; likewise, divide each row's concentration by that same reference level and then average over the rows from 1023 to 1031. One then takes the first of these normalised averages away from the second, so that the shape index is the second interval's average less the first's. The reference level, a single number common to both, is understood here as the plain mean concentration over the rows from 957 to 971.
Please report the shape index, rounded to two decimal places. -0.17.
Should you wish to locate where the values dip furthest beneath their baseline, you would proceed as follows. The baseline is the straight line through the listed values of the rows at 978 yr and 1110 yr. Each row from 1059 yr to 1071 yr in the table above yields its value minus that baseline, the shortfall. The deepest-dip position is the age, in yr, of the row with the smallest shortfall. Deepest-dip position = 1064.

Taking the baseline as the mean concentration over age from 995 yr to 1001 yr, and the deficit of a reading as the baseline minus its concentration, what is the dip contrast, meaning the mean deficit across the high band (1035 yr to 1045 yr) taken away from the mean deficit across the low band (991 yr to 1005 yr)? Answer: 12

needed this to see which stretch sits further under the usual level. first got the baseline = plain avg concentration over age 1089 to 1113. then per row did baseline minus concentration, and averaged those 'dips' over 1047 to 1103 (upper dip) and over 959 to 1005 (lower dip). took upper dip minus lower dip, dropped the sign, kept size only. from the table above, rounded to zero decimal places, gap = 18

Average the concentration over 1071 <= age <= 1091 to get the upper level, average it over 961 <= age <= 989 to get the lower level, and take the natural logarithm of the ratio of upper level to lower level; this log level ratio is 0.407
